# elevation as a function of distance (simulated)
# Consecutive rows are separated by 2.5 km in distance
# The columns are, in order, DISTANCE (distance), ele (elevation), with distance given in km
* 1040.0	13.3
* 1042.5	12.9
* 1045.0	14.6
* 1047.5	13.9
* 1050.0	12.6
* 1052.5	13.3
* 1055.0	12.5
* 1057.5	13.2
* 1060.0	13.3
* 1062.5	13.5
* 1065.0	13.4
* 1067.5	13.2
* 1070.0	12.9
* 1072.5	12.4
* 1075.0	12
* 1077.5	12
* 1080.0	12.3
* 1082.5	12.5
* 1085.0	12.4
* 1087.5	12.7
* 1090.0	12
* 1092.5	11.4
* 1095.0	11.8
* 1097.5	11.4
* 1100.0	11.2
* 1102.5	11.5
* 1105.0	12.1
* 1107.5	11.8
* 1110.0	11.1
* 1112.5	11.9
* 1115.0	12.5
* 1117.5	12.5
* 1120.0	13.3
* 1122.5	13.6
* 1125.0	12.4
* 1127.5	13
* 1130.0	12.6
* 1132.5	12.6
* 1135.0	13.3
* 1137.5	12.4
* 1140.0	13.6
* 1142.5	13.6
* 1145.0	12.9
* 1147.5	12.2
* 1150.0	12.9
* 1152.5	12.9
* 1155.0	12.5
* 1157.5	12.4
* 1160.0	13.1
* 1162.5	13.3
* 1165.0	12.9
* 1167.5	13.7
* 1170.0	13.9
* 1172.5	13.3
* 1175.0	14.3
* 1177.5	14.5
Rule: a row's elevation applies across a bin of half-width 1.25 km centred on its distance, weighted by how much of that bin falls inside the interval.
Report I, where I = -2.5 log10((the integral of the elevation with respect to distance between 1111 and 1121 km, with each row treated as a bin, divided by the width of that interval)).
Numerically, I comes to -2.74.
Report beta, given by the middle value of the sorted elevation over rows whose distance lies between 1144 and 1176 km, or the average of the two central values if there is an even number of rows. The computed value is 12.90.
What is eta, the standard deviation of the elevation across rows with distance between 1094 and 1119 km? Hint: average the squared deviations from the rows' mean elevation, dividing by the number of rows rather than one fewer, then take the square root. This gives 0.47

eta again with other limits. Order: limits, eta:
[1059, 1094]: 0.60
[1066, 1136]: 0.65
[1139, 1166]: 0.43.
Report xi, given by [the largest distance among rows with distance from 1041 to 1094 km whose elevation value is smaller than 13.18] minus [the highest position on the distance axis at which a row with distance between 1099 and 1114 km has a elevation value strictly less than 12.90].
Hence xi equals -20.0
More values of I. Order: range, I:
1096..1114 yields -2.66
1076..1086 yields -2.72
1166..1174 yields -2.84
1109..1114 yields -2.66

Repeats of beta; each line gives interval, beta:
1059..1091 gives 12.50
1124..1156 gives 12.90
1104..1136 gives 12.50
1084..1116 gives 11.80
